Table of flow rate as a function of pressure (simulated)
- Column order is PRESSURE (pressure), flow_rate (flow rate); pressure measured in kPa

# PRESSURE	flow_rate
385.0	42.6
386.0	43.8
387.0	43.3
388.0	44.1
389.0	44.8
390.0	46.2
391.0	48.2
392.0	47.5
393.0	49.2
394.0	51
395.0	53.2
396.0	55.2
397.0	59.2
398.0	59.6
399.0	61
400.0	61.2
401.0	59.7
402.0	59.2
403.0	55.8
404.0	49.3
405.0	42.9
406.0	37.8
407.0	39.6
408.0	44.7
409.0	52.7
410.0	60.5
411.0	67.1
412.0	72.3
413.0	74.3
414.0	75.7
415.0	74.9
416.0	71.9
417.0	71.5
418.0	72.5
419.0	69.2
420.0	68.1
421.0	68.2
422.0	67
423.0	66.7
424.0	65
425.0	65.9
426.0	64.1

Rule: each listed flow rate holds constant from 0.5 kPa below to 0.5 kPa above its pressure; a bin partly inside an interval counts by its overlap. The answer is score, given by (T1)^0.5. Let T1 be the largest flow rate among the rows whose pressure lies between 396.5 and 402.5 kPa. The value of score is 7.8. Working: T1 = 61.2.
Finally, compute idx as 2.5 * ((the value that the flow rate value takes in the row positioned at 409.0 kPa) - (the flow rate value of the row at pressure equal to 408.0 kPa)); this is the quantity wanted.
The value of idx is 20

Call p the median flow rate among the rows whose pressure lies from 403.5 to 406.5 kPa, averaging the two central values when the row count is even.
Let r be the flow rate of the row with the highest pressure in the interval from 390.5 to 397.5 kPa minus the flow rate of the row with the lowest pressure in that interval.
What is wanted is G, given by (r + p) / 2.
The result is 27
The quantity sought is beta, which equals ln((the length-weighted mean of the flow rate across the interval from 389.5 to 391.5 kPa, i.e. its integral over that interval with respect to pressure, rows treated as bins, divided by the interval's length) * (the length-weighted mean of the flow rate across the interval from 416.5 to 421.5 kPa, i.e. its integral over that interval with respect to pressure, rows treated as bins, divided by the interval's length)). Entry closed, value 8.1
